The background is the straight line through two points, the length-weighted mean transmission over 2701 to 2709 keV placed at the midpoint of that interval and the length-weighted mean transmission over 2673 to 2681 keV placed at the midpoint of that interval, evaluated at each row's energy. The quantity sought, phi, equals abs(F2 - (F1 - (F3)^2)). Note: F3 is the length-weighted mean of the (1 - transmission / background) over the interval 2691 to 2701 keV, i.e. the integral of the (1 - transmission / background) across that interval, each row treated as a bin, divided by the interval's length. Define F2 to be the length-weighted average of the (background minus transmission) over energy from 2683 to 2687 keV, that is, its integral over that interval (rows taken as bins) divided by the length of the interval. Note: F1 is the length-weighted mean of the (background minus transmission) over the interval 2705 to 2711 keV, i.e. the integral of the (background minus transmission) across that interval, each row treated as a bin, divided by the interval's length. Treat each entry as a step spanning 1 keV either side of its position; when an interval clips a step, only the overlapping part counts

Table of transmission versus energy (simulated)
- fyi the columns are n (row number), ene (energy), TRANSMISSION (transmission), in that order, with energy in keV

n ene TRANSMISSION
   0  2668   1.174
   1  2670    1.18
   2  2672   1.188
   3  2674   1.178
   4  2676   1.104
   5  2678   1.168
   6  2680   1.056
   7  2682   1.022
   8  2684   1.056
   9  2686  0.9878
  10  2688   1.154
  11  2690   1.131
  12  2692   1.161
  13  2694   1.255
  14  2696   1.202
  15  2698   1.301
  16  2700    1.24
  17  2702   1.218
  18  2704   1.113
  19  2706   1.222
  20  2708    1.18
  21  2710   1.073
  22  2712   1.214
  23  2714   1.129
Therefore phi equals 0.09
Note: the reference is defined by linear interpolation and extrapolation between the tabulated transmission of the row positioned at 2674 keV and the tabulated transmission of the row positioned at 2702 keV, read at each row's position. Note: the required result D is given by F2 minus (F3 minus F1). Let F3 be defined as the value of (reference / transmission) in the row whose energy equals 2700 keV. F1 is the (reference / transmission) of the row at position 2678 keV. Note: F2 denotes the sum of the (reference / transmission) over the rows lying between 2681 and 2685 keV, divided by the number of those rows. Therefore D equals 1.2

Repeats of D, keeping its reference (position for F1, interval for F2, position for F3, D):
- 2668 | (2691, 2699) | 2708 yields 0.9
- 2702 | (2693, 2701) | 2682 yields 0.8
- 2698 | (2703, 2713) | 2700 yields 1.0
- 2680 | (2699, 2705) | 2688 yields 1.1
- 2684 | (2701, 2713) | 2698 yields 1.2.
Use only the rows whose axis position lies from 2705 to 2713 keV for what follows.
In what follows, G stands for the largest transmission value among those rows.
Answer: 1.222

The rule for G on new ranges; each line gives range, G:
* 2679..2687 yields 1.056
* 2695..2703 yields 1.301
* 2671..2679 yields 1.188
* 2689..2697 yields 1.255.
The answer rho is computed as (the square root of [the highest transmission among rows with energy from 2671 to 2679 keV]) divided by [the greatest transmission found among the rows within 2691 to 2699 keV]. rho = 0.84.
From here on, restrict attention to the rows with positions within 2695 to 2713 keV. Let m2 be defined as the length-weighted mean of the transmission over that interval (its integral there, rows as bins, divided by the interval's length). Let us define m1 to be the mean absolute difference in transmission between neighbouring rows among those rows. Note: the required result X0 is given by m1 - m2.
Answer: -1.11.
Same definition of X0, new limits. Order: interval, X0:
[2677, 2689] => -0.99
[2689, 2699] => -1.14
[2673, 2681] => -1.04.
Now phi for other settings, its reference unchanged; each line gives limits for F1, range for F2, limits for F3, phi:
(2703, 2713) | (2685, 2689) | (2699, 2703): 0.05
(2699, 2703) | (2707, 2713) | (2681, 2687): 0.10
